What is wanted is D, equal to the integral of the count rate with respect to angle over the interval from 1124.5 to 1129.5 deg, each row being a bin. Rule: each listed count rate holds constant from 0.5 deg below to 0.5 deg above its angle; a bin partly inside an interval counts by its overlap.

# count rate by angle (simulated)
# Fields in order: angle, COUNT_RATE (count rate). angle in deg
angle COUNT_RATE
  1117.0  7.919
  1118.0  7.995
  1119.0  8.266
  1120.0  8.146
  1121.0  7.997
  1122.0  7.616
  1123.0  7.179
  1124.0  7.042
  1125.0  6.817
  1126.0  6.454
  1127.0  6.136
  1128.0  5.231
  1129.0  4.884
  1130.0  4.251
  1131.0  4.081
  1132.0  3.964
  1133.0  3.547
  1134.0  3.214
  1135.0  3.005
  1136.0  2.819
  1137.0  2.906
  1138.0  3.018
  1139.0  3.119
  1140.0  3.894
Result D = 30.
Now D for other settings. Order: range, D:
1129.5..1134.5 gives 19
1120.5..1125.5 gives 37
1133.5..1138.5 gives 15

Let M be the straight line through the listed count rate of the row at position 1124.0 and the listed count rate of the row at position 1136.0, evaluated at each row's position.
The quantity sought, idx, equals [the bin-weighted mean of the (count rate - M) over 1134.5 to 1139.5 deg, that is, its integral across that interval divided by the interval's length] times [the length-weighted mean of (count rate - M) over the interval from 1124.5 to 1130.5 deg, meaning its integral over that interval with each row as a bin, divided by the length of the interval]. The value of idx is -0.09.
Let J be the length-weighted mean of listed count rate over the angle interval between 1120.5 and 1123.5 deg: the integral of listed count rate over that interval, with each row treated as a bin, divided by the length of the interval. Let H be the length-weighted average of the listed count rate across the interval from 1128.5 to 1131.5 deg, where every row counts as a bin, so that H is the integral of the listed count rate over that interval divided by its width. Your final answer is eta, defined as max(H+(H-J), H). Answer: 4.4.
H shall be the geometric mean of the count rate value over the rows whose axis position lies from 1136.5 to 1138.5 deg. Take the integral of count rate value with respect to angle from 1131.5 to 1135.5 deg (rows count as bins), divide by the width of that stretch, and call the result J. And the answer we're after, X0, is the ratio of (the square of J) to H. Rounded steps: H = 3.0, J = 3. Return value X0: 4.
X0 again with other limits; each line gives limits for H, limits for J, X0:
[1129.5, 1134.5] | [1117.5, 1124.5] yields 16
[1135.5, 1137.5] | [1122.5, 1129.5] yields 14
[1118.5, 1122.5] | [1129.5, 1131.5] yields 2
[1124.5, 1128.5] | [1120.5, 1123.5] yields 9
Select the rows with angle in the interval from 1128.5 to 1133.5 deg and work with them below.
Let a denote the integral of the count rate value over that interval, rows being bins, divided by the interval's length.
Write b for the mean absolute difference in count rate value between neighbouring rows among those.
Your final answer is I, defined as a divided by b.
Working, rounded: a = 4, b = 0.33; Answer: 12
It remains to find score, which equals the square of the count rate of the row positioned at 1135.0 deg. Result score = 9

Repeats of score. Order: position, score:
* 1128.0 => 27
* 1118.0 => 64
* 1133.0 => 13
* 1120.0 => 66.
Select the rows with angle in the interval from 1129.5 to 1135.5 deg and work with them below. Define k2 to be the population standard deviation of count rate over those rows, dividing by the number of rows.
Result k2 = 0.46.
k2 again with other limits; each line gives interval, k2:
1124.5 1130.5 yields 0.91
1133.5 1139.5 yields 0.13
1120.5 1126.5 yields 0.51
